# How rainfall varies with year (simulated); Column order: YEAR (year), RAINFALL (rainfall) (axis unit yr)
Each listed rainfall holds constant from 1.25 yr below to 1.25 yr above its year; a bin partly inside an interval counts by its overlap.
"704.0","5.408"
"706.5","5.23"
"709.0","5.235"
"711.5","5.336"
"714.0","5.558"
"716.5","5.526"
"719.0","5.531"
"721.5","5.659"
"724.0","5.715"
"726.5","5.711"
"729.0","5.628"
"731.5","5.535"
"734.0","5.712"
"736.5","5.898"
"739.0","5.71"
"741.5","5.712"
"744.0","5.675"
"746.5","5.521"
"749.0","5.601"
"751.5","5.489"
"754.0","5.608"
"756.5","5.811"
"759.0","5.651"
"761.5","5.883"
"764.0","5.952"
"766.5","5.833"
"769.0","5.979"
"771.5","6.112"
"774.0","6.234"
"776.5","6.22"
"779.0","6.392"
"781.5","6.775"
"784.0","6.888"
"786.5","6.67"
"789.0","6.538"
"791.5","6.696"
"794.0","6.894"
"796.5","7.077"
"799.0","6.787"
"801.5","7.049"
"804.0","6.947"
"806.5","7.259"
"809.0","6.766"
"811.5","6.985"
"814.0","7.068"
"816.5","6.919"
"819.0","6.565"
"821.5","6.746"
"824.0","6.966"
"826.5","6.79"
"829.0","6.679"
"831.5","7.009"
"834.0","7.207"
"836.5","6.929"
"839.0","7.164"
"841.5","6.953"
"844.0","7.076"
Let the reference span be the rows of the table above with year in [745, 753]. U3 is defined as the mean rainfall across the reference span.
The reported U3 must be 5.5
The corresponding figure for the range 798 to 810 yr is 7.0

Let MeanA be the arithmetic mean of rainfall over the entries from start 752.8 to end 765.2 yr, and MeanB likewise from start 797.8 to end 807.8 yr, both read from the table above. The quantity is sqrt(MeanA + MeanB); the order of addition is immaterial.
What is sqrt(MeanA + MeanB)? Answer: 3.58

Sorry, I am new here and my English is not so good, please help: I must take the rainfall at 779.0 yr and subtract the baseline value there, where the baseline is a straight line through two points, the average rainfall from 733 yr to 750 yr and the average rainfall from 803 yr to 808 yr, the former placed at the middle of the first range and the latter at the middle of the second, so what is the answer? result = -0.1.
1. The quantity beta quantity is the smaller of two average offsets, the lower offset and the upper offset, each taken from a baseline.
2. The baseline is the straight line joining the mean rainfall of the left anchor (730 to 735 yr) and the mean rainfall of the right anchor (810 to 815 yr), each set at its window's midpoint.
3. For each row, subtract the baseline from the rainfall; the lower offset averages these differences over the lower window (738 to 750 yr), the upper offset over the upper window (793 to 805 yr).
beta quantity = -0.18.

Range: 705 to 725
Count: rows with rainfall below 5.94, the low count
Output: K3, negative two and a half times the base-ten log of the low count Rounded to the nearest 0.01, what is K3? -2.26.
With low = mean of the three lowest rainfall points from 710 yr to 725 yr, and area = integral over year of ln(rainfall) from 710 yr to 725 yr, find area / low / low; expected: 0.86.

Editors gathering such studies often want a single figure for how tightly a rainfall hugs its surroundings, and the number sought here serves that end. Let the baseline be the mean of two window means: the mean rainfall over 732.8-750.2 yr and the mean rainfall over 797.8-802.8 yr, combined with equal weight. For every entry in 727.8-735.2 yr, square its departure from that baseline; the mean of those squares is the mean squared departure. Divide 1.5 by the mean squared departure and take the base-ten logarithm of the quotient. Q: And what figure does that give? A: 0.51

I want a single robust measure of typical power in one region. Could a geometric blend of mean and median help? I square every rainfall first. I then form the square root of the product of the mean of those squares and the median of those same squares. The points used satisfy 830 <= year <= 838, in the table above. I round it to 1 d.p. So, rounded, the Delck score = 49.4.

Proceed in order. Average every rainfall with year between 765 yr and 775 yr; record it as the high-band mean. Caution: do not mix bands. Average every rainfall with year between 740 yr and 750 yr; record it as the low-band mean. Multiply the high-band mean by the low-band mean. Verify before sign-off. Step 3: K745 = 34.0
